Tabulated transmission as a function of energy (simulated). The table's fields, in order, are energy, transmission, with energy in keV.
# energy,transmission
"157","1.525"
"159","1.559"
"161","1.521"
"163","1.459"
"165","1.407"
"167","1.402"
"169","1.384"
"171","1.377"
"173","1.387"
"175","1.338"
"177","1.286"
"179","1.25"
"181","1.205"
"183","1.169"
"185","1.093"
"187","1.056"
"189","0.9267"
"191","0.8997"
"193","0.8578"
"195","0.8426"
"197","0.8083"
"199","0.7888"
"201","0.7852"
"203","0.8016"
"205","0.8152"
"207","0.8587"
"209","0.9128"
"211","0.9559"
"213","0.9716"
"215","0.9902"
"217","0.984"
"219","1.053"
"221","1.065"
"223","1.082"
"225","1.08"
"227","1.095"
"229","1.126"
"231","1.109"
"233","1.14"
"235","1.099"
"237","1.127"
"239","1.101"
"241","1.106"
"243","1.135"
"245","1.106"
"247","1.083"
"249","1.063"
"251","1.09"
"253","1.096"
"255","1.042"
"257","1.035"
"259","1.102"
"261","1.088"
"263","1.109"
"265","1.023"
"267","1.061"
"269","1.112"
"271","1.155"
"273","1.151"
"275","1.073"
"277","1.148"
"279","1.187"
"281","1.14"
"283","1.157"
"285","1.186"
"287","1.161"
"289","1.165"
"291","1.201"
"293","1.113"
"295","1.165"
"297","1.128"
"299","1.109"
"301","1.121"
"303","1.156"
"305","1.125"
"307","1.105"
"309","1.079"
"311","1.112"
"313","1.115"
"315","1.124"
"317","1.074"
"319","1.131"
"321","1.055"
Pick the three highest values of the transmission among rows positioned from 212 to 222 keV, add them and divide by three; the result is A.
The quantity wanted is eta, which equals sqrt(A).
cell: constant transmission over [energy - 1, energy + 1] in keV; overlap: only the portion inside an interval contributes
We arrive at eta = 1.02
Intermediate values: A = 1.04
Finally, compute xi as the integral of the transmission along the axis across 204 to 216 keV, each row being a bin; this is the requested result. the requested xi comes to 11.0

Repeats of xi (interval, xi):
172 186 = 17.5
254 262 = 8.5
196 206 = 8.0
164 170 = 8.4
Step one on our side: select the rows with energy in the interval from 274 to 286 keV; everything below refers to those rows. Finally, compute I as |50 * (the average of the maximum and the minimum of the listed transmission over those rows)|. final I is 56.5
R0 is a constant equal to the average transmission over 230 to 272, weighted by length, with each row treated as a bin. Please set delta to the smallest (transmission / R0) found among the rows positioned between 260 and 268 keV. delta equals 0.93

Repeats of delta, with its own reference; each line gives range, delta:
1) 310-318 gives 0.98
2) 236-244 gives 1.01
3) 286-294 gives 1.02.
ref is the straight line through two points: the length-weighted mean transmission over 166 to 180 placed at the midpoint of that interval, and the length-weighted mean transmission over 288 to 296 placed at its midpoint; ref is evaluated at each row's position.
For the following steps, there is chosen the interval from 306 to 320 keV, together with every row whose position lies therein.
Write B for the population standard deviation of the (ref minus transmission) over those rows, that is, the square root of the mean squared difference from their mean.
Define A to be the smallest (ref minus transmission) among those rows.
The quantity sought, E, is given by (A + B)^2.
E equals 0.000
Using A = -0.01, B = 0.023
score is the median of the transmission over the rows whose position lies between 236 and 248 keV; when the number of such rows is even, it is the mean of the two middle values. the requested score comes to 1.11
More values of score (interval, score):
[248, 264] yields 1.09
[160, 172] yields 1.40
